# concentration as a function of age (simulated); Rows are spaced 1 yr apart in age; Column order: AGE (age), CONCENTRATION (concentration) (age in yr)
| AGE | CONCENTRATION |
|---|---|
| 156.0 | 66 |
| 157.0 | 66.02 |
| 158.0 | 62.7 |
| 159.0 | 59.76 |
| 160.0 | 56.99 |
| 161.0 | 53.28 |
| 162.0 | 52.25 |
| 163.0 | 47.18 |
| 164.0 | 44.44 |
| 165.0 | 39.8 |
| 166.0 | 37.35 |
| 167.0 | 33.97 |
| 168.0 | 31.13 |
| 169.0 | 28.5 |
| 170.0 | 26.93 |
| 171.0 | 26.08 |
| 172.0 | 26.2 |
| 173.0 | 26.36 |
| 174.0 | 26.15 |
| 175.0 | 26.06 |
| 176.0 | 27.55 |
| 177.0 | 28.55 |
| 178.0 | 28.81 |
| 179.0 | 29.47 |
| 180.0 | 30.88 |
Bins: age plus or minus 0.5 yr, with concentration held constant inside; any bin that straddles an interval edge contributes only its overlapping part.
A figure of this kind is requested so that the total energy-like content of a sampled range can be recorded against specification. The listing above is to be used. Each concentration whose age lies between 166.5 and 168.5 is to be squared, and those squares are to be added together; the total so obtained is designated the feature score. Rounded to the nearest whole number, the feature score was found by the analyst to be 2123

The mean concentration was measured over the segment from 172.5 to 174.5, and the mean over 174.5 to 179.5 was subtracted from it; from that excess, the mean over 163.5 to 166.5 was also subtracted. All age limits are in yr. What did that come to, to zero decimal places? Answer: -42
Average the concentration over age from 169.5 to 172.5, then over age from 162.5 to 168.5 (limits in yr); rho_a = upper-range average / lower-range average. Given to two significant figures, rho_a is 0.68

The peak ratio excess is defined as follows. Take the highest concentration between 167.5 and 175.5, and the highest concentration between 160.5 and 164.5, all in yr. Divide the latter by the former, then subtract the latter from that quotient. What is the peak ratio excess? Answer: -52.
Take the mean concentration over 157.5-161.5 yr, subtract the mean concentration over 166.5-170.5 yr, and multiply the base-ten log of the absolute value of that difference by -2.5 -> -3.6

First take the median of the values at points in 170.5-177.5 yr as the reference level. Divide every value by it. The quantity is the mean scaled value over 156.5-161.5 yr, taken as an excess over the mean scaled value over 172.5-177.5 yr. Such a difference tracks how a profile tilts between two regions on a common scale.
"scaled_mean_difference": 1.25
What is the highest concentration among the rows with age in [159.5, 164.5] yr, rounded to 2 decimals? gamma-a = 56.99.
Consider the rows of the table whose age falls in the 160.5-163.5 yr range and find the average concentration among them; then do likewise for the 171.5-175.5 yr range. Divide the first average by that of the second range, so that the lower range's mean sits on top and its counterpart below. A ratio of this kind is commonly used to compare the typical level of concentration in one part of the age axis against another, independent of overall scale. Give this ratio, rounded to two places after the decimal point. 1.94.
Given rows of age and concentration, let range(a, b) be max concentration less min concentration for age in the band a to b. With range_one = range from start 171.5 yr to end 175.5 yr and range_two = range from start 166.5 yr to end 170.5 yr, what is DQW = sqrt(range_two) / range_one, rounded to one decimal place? 8.8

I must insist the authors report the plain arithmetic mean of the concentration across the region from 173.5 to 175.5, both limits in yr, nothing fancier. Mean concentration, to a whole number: 26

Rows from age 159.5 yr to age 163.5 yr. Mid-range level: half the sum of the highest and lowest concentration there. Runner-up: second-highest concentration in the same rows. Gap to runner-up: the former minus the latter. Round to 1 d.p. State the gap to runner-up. -1.2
